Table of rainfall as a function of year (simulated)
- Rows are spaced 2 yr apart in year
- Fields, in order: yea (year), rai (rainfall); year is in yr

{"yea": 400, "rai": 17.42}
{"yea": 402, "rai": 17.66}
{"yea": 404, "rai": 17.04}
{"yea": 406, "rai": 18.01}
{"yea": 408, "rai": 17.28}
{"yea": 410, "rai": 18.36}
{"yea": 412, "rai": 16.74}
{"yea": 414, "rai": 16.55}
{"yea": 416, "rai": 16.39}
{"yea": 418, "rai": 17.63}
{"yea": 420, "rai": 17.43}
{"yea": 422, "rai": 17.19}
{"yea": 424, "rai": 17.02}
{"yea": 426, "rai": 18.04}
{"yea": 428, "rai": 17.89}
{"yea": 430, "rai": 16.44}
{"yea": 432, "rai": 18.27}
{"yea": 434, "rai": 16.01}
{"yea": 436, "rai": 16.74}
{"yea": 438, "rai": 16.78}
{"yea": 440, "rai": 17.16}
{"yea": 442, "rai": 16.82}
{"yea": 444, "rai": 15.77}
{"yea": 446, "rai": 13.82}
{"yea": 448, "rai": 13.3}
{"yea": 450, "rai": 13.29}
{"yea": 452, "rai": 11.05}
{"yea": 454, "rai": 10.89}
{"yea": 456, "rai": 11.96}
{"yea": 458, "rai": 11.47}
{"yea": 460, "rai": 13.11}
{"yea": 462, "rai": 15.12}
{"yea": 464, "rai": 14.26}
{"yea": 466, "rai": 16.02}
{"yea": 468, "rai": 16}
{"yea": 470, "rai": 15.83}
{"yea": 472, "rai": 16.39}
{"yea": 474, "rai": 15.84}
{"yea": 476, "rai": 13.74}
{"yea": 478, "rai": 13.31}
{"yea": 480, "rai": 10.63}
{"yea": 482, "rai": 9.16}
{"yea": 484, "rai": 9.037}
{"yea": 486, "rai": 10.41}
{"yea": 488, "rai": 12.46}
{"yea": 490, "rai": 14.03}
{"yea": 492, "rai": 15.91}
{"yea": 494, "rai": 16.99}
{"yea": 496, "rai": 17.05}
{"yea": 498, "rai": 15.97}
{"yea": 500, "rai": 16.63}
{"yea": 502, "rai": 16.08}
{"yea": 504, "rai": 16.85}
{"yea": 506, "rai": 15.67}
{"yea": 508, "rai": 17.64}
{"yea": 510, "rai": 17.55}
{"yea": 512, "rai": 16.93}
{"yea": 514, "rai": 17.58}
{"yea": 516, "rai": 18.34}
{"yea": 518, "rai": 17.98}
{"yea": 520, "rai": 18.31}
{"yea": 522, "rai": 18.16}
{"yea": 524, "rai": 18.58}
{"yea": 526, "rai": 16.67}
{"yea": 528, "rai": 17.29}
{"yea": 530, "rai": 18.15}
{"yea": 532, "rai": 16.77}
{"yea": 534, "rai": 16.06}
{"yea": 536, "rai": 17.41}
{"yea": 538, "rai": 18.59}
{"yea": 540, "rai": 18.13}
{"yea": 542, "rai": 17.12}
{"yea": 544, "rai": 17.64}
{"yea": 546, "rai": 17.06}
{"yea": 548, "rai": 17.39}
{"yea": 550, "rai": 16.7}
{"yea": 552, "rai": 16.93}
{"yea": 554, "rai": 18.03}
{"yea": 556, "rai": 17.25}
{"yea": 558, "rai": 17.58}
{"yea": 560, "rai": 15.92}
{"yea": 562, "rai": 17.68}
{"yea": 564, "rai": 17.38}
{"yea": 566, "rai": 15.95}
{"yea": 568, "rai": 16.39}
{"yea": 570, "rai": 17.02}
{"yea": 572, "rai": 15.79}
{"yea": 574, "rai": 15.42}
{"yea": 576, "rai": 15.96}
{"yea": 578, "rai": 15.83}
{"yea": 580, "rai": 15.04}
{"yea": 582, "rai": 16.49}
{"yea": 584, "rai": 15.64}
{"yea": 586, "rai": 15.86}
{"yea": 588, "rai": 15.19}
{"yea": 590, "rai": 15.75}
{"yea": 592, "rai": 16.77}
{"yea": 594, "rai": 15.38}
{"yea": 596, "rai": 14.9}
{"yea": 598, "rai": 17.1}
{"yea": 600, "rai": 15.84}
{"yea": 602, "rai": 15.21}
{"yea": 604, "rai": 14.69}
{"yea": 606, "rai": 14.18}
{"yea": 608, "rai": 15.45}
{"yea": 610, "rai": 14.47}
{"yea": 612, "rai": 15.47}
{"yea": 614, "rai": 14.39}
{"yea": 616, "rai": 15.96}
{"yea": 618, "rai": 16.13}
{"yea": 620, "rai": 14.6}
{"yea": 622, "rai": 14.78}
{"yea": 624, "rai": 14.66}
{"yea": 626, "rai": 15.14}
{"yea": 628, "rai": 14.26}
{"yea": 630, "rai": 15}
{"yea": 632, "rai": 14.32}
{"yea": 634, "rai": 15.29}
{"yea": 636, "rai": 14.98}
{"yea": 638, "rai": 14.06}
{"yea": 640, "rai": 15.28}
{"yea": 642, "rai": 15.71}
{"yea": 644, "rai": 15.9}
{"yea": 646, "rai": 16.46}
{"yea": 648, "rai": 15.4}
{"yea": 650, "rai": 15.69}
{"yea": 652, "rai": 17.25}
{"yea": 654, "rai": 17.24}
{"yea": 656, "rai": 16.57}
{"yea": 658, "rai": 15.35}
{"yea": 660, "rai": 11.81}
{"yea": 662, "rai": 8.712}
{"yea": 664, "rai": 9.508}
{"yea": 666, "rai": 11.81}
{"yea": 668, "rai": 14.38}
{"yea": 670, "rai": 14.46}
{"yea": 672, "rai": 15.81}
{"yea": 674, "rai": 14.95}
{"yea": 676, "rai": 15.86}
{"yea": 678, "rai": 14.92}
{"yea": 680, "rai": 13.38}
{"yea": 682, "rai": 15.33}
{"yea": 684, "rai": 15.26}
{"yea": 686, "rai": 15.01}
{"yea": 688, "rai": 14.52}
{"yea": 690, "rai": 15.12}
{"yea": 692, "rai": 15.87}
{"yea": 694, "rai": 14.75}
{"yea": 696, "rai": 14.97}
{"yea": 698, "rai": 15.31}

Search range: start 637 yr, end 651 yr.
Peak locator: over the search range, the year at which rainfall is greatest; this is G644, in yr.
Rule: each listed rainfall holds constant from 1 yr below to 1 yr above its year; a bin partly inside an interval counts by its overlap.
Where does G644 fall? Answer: 646 yr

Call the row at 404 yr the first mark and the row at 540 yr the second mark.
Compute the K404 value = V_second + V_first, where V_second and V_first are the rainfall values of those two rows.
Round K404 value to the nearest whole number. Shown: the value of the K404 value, 35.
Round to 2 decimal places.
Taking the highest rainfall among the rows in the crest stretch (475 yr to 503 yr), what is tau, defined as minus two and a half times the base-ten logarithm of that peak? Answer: -3.08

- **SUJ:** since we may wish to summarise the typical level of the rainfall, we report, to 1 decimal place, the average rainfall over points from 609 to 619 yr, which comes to 15.3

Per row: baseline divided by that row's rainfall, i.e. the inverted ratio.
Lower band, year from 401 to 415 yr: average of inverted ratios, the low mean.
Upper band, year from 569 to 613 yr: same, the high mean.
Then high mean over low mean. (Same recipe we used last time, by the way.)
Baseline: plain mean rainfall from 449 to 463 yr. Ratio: 1.11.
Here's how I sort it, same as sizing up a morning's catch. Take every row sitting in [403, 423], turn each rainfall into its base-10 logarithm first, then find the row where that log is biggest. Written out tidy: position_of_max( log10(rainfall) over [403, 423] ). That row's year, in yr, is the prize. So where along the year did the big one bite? 410 yr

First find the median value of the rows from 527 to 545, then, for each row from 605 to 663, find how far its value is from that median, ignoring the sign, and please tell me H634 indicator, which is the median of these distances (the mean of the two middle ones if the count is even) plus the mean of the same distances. 4.6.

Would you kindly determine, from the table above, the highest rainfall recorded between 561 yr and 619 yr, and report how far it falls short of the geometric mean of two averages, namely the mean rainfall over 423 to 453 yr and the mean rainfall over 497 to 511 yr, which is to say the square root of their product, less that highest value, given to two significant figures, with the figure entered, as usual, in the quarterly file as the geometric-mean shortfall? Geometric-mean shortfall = -1.4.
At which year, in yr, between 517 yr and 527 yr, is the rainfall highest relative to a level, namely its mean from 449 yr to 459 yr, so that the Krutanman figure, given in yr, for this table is 524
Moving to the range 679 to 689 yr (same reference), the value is 682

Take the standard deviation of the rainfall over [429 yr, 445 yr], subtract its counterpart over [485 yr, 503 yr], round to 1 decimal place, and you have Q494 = -1.5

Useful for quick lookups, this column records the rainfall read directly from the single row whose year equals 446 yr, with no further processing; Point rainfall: 13.82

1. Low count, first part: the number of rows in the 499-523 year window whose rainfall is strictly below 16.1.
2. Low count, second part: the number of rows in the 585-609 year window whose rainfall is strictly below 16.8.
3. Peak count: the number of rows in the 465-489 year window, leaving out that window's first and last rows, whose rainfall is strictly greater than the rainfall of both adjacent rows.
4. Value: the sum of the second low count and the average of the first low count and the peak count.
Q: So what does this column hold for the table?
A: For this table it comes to 12.5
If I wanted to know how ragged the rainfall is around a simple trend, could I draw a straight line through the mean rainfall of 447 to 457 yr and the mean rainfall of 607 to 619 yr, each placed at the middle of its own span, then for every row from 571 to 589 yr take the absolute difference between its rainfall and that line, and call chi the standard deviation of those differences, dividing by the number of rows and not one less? 0.4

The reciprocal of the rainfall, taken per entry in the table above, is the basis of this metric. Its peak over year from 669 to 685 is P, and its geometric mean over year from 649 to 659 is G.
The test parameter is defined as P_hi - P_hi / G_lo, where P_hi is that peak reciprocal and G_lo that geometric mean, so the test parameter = -1.15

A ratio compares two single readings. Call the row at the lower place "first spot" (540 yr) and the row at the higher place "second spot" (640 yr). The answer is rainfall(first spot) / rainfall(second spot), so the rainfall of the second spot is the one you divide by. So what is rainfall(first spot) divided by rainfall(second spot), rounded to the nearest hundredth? 1.19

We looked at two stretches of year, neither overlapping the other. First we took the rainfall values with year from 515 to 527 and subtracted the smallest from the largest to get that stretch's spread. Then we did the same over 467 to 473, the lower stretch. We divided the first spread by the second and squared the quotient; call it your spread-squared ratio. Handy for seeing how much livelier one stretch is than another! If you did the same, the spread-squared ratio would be 11.6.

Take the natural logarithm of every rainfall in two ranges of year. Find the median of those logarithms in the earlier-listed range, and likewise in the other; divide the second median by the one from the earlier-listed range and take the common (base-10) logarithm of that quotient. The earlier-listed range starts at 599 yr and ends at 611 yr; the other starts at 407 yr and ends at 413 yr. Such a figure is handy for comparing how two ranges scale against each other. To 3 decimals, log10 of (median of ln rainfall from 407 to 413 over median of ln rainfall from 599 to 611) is 0.023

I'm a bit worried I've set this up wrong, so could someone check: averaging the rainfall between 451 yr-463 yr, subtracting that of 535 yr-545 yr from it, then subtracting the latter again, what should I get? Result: -23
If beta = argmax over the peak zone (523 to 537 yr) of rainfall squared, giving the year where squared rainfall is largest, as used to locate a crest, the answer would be 524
